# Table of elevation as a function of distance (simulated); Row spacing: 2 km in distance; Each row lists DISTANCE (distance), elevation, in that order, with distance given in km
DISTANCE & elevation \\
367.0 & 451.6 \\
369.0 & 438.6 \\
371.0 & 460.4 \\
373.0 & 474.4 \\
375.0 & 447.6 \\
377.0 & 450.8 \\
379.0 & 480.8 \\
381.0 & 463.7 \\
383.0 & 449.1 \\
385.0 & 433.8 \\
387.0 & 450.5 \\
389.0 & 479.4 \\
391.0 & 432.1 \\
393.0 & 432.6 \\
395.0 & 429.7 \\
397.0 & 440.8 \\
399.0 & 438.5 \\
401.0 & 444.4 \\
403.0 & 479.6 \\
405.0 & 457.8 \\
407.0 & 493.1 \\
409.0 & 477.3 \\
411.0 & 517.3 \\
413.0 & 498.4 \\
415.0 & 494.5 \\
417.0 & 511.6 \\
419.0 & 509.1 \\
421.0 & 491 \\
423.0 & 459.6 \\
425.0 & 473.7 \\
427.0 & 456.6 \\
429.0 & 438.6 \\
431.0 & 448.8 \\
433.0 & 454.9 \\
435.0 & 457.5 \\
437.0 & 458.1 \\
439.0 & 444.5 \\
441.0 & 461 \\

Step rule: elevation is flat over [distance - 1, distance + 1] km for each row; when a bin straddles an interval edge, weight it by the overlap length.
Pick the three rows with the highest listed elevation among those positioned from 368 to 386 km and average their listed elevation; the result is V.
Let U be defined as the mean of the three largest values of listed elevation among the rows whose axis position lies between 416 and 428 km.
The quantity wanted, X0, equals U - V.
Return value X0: 31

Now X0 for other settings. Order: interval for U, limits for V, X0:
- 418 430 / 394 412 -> -5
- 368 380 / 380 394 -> 7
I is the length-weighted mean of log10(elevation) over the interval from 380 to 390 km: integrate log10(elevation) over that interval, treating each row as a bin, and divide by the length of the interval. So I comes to 2.66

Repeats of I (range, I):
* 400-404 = 2.66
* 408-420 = 2.70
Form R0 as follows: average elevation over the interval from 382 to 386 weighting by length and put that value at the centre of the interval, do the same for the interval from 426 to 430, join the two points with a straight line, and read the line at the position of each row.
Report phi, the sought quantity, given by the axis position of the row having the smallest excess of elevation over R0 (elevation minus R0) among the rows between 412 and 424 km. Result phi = 423.0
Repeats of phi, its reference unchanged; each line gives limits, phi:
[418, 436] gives 429.0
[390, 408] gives 395.0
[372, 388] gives 385.0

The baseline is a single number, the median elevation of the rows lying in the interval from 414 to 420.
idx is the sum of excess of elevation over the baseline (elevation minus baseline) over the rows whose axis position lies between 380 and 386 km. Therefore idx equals -181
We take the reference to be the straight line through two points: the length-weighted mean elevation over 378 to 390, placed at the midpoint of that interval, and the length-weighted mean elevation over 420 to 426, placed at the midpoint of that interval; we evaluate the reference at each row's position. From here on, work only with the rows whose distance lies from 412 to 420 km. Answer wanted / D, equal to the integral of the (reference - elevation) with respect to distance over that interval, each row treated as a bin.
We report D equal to -251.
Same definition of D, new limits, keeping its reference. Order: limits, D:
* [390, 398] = 237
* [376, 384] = -25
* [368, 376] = -3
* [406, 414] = -215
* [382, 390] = 57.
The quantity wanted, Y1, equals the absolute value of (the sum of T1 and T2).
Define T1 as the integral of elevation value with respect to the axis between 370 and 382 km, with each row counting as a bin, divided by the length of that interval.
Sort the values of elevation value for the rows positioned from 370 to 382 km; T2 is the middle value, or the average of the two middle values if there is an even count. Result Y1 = 925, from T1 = 463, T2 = 462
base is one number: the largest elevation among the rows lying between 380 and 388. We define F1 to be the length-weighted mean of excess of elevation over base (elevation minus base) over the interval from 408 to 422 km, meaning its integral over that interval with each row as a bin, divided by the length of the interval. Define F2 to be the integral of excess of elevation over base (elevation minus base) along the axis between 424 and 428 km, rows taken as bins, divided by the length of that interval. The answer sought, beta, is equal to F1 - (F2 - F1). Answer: 71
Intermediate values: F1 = 36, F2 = 1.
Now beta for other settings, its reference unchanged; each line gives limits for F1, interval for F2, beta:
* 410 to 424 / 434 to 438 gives 73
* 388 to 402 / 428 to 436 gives -29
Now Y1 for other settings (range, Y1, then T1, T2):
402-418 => 985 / 491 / 494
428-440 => 902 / 450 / 452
